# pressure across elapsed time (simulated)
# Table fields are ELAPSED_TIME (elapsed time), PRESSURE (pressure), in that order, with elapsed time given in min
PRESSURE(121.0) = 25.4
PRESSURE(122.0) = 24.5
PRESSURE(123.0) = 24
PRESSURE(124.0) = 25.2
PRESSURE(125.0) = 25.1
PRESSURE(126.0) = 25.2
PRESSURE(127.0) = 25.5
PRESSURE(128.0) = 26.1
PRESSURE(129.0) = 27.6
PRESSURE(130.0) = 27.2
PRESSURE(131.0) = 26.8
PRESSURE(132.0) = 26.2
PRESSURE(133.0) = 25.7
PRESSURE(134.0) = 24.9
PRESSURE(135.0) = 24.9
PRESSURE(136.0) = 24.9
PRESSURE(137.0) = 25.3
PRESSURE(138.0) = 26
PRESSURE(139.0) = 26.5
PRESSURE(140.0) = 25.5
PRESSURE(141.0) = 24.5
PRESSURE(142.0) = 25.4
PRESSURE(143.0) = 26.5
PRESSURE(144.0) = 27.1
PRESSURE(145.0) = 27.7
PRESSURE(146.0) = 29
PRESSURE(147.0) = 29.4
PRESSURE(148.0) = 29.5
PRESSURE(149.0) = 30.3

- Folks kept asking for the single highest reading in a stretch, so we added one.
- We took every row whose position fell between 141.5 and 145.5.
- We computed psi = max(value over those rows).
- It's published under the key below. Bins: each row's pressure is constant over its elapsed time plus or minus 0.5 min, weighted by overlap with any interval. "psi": 27.7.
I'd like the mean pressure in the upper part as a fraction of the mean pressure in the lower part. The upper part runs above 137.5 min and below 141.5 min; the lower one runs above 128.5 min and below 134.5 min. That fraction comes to 0.97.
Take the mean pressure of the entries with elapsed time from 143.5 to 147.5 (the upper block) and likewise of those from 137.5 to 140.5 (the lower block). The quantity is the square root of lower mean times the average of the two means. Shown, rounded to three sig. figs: 26.6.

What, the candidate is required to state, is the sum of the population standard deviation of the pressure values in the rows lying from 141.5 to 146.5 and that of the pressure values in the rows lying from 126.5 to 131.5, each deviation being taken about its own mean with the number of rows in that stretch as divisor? 1.96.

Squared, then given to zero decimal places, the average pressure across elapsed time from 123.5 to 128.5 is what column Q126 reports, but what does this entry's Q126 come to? 646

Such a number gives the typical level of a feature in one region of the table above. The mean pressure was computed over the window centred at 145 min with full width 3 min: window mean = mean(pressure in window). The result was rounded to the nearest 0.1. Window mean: 27.9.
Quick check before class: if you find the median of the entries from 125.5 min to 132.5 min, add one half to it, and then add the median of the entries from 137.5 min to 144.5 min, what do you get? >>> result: 52.7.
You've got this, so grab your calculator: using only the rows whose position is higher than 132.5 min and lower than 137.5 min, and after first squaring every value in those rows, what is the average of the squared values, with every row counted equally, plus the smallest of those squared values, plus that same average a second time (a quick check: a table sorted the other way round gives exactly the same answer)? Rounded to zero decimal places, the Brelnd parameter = 1884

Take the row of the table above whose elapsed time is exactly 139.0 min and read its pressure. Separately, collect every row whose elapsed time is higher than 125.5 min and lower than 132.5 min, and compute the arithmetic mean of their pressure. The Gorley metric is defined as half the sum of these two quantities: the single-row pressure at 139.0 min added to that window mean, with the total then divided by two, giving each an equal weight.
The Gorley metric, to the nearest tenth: 26.4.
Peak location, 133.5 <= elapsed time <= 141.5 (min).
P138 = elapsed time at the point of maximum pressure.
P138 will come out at 139.0 min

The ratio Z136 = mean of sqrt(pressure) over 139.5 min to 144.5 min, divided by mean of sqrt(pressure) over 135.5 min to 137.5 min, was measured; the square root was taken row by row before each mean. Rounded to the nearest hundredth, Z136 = 1.01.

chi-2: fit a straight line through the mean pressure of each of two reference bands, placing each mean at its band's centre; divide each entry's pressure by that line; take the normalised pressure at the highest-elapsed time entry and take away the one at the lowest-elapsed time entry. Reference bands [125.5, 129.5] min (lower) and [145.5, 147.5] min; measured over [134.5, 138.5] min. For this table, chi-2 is 0.02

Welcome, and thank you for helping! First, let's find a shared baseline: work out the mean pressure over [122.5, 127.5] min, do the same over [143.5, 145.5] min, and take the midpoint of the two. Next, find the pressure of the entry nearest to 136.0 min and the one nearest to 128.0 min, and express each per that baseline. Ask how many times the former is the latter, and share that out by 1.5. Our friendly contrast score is 0.636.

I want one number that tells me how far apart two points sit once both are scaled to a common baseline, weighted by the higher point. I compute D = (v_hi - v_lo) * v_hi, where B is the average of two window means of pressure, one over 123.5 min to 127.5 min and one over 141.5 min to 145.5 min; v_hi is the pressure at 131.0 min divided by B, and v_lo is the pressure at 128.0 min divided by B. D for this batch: 0.03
